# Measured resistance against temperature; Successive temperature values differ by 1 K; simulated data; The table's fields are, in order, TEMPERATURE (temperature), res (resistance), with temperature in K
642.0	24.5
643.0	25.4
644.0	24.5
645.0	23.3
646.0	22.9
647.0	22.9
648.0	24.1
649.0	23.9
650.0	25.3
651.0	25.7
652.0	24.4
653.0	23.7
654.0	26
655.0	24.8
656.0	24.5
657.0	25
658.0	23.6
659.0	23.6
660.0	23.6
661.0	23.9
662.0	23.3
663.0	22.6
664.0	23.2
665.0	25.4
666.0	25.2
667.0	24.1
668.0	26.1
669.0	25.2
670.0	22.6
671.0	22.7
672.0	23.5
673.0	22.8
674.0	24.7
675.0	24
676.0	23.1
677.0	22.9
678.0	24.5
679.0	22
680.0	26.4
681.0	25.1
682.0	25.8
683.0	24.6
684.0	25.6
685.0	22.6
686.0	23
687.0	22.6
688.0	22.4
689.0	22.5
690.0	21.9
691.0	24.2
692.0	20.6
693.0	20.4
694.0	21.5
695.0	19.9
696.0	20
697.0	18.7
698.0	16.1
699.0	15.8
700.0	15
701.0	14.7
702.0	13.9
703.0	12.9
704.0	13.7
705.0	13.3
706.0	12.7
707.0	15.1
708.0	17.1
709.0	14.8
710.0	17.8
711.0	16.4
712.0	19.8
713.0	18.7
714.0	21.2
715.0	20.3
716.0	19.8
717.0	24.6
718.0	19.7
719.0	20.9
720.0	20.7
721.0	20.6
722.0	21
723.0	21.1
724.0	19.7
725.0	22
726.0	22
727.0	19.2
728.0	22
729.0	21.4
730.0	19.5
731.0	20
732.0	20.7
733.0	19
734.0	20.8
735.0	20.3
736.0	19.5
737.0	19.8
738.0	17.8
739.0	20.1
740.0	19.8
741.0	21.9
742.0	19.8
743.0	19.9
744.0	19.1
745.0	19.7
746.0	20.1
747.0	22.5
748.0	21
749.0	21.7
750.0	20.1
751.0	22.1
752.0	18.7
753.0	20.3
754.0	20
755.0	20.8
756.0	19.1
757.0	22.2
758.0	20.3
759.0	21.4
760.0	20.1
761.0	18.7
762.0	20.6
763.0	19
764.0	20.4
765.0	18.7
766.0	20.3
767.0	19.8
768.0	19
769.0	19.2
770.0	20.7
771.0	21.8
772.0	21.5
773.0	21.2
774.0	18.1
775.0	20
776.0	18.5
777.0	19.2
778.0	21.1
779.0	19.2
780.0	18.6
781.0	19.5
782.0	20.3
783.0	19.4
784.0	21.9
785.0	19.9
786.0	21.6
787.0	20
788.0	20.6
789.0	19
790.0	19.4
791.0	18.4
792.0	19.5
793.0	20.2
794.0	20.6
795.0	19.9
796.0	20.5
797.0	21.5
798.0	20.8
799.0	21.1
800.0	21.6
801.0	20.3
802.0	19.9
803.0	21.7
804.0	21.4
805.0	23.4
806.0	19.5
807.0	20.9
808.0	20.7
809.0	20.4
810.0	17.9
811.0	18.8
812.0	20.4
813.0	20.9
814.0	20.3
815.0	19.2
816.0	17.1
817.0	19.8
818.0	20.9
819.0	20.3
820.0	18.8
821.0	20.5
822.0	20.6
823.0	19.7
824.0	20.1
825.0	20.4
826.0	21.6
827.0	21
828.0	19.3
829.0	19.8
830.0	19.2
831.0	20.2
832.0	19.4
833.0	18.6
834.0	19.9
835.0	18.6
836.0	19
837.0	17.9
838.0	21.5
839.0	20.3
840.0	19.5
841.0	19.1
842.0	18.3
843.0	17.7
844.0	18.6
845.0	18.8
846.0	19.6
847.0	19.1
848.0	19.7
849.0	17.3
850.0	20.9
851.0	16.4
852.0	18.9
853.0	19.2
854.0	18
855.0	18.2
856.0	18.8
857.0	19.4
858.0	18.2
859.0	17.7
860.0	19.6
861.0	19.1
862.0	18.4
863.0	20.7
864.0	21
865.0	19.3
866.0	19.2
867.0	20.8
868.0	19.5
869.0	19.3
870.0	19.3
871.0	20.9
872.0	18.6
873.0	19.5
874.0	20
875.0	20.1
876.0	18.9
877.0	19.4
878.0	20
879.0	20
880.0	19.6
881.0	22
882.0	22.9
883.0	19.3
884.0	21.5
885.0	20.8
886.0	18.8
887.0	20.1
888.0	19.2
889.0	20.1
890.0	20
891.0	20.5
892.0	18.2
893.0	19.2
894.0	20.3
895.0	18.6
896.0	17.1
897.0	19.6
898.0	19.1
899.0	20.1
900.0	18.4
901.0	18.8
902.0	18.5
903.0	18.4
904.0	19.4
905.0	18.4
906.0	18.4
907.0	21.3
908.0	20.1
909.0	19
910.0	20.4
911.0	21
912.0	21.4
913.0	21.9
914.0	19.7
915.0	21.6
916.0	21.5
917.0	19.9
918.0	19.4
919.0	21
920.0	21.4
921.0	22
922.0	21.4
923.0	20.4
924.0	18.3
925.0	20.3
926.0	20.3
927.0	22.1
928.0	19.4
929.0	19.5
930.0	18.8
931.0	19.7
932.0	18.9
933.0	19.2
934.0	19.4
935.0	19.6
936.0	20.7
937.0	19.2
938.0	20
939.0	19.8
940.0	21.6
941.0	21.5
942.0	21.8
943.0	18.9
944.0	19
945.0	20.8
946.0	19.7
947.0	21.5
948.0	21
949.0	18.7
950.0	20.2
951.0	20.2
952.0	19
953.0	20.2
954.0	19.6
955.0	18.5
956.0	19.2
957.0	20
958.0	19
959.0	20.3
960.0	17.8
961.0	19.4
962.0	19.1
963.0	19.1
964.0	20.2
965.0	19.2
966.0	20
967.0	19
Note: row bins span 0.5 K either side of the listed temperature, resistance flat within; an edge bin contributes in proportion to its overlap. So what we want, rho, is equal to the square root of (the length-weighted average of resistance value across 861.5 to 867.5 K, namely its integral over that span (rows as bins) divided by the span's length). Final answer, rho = 4.46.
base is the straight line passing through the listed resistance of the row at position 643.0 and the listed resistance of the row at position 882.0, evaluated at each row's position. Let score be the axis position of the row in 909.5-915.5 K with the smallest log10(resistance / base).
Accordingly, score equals 914.0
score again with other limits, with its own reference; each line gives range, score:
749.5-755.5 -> 752.0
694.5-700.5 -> 700.0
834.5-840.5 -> 837.0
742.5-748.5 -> 744.0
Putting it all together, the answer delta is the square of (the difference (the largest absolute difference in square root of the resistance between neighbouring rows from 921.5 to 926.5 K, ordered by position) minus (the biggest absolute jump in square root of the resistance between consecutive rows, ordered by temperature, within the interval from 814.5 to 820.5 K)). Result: 0.006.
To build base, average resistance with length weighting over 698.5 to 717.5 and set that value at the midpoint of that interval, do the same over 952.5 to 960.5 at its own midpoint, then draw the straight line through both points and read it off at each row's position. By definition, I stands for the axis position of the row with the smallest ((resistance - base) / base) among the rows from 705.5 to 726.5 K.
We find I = 706.0 K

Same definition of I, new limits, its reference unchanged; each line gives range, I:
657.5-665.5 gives 663.0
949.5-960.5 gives 960.0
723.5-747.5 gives 738.0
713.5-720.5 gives 718.0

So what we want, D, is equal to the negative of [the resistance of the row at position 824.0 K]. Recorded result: -20.1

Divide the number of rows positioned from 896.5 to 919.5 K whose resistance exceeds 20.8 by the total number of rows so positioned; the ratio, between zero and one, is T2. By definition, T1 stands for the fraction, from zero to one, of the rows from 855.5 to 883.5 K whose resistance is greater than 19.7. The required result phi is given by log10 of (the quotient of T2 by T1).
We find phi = -0.07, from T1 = 0.36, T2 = 0.30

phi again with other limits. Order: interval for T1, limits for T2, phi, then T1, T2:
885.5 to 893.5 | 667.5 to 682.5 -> 0.30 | 0.50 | 1.00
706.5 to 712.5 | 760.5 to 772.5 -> 0.00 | 0.17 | 0.17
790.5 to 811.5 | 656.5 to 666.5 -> 0.12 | 0.76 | 1.00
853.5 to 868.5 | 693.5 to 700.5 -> -0.15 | 0.20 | 0.14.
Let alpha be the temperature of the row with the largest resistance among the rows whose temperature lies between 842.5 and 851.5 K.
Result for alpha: 850.0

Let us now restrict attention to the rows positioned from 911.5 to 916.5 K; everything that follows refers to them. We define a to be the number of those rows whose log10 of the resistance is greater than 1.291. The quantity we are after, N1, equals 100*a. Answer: 500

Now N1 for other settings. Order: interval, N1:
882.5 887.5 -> 300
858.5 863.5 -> 200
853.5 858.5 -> 0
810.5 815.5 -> 300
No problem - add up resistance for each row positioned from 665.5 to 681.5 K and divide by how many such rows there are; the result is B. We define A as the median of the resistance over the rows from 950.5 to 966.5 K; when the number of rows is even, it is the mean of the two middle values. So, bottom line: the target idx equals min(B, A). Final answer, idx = 19.3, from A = 19.3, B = 24.1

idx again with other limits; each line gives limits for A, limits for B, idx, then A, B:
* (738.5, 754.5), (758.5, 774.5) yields 20.0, 20.1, 20.0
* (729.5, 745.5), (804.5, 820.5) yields 19.8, 19.8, 20.0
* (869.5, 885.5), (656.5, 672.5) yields 20.0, 20.0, 24.0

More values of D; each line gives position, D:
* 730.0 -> -19.5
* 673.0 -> -22.8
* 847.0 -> -19.1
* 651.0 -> -25.7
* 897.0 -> -19.6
